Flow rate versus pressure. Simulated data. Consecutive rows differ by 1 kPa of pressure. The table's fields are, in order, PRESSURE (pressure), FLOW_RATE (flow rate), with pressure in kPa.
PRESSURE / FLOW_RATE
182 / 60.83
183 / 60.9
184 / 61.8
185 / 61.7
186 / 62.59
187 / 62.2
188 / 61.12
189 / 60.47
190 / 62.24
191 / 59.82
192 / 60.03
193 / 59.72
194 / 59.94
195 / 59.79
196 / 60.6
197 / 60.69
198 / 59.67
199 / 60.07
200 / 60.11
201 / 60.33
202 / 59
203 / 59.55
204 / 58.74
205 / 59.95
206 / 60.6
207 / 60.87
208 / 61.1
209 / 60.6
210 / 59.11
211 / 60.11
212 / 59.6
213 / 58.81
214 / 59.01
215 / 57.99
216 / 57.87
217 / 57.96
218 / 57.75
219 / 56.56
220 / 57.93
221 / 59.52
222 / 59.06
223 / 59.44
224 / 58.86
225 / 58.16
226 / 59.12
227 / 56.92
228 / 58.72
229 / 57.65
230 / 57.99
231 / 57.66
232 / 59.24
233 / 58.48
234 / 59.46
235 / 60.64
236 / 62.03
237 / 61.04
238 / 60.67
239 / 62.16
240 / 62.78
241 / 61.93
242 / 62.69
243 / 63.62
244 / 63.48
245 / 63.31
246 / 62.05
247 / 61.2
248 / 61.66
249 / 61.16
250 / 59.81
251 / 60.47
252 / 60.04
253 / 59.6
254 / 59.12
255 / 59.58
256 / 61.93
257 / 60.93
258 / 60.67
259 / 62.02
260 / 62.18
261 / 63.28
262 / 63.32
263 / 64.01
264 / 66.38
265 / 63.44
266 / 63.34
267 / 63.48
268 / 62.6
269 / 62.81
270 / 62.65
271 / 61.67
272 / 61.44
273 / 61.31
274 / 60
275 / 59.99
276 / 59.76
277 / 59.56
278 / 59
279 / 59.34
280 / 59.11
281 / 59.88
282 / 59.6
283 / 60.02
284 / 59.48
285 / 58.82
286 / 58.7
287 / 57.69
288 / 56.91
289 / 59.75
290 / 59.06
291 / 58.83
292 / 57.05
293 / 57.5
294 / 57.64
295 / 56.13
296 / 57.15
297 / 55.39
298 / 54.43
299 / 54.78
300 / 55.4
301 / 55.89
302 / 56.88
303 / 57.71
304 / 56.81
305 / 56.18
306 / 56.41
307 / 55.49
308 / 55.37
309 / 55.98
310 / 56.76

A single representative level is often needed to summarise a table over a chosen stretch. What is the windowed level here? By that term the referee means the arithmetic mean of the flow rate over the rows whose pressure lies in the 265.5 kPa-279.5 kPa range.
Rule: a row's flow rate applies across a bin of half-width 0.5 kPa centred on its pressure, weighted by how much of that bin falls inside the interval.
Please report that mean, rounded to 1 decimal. 61.2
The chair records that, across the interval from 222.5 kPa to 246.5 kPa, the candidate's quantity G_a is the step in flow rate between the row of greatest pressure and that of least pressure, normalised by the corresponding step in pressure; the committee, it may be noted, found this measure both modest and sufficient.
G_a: 0.11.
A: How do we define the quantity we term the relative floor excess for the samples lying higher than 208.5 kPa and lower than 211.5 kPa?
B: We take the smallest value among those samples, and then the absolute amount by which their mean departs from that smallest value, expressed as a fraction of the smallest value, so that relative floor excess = 0.0140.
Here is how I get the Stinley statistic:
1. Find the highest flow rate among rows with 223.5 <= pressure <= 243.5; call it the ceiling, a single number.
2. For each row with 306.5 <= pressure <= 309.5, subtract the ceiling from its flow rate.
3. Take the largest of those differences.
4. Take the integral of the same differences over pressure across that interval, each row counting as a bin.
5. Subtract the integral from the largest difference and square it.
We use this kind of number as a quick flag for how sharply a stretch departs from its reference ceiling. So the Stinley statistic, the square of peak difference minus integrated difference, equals 268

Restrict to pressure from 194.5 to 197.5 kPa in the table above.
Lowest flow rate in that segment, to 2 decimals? 59.79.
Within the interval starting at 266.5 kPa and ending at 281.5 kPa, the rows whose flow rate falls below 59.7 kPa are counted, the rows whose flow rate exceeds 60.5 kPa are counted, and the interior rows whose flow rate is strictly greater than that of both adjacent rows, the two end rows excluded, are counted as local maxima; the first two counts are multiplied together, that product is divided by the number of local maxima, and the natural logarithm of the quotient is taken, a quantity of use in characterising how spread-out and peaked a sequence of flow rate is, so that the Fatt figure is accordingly 2.64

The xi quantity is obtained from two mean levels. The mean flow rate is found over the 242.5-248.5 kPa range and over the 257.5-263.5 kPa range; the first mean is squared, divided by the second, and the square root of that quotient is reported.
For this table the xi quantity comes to 7.91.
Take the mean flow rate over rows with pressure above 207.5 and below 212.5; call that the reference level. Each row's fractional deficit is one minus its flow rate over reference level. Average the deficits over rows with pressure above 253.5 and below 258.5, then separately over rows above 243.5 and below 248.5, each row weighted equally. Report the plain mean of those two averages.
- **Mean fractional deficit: -0.021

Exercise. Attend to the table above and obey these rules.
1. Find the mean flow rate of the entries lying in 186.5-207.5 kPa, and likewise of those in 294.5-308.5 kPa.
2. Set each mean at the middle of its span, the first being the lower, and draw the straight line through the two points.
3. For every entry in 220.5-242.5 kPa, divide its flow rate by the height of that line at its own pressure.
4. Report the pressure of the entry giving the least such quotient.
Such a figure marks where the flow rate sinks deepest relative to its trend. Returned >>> 227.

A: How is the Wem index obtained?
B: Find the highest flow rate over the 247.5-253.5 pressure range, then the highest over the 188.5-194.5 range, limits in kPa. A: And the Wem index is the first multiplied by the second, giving 3838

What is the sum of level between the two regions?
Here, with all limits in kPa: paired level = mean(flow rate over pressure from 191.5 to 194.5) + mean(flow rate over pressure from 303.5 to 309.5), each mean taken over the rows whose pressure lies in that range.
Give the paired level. 116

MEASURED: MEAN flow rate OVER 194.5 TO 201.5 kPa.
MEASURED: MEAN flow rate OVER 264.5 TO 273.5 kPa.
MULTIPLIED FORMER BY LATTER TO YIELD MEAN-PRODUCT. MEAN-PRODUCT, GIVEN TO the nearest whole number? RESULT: 3763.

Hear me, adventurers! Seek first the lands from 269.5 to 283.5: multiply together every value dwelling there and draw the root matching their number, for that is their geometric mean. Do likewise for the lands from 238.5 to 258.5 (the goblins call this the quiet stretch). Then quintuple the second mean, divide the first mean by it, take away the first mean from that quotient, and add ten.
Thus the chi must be -50.0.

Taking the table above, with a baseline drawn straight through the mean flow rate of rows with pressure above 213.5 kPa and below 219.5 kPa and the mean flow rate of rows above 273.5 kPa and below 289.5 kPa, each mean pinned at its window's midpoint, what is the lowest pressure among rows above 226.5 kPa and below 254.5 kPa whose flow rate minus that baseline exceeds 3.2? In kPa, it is 236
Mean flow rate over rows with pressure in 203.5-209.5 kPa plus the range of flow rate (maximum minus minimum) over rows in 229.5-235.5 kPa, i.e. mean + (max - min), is 63.3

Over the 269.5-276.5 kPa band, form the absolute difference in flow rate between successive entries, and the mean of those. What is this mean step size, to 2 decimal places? 0.48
